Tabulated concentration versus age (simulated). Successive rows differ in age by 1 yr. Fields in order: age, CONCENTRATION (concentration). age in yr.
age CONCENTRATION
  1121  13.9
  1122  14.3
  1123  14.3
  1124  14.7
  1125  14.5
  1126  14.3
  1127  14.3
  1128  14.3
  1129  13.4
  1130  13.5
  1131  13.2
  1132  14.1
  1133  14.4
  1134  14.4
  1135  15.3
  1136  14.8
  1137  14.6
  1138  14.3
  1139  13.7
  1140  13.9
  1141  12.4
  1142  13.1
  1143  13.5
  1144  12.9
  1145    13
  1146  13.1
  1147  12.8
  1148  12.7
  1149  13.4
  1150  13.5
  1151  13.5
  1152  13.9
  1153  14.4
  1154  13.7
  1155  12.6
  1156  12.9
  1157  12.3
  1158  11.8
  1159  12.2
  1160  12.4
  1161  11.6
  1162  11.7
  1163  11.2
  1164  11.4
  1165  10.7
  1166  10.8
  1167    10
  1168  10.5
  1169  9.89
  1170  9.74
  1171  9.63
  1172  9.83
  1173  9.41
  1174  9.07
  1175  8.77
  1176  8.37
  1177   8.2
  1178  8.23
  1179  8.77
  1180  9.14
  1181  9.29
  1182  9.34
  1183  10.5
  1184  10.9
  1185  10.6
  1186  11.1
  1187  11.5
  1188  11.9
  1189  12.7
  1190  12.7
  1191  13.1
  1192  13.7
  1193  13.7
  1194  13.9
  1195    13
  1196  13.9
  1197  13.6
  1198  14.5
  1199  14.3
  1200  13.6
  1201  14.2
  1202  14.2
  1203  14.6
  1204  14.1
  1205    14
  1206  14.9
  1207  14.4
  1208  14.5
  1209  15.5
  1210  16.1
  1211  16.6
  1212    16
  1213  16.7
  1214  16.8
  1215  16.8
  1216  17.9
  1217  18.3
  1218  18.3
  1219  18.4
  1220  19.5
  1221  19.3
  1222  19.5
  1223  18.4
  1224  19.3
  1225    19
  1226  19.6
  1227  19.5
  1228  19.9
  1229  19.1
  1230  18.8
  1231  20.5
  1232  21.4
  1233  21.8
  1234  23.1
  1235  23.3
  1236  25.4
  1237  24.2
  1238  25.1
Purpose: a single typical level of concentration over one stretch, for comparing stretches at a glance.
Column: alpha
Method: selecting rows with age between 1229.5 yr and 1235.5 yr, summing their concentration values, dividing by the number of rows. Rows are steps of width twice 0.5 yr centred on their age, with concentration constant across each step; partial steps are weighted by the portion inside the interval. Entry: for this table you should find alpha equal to 21.5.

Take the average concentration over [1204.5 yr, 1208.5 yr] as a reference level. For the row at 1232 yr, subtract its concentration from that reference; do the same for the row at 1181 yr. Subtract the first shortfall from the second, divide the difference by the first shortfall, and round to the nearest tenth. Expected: -1.7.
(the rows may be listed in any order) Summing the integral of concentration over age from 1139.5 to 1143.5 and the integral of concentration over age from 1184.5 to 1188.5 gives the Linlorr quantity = 98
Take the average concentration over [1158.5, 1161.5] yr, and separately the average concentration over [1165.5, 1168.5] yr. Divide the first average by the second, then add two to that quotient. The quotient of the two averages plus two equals 3.2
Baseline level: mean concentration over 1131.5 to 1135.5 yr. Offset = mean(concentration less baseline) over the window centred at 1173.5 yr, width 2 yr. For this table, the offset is -5.3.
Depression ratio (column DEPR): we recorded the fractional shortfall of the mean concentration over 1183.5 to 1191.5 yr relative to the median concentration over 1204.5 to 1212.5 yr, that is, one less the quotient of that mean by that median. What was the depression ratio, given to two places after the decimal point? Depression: 0.22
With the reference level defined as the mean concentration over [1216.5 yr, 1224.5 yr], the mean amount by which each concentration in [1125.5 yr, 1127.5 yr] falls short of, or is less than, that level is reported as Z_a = 4.6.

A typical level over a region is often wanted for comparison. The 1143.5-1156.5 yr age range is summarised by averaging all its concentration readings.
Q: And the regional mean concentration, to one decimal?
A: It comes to 13.3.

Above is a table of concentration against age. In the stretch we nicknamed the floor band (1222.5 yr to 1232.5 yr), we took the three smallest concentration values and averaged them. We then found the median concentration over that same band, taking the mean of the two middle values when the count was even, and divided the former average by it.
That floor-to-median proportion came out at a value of 0.97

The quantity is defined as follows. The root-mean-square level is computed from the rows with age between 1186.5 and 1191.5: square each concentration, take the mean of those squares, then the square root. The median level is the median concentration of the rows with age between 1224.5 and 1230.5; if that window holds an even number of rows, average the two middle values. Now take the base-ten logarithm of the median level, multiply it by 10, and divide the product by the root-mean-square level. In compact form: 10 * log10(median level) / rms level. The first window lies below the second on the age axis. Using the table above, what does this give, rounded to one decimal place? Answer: 1.0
